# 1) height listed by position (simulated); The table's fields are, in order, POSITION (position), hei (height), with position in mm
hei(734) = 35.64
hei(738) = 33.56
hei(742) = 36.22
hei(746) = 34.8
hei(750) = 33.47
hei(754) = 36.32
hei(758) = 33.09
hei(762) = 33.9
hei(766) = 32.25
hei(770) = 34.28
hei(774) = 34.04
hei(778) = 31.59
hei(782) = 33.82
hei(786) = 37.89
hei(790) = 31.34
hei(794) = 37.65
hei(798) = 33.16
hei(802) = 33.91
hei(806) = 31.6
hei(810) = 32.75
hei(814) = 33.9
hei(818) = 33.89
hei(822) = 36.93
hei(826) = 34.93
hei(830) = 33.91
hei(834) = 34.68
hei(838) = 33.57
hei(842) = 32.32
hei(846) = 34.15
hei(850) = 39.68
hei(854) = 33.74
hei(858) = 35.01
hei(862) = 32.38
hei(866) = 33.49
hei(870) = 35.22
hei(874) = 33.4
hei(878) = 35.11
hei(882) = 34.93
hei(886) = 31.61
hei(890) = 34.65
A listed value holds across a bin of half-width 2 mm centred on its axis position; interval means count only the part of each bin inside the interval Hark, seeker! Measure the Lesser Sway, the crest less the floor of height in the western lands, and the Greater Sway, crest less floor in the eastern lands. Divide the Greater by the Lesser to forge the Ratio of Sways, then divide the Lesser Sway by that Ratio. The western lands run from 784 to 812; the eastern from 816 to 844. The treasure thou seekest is 9.3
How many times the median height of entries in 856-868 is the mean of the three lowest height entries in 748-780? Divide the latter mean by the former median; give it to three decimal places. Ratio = 0.965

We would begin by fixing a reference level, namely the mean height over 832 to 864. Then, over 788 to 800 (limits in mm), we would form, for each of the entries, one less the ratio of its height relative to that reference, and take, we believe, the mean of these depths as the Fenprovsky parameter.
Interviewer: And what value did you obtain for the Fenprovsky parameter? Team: 0.011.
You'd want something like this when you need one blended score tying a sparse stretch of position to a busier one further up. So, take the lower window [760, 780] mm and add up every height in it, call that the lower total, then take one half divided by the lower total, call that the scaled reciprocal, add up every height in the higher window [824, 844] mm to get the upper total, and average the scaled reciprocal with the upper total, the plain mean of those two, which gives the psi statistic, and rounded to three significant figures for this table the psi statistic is 84.7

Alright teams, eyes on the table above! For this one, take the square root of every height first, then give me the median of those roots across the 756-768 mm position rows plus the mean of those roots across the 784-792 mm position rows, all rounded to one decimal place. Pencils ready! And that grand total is 11.6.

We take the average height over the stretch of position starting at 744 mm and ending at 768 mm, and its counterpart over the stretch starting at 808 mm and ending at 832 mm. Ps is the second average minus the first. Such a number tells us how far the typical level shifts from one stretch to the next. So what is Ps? 0.41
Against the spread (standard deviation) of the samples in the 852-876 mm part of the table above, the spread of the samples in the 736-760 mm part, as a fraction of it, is 1.3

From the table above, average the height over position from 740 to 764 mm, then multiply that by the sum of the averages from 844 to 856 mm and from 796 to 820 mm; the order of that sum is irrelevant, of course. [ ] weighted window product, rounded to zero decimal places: 2392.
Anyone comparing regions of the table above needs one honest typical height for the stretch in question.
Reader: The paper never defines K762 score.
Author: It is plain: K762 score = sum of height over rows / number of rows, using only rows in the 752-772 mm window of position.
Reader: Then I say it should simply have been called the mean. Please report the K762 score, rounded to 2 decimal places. 33.97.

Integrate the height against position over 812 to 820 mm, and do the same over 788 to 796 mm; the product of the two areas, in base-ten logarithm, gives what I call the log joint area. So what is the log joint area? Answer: 4.87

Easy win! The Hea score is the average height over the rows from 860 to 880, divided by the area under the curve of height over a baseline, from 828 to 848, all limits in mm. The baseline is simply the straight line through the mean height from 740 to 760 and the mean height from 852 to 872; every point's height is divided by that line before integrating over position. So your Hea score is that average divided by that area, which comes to 1.72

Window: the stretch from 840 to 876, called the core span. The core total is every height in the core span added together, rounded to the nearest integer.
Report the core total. 309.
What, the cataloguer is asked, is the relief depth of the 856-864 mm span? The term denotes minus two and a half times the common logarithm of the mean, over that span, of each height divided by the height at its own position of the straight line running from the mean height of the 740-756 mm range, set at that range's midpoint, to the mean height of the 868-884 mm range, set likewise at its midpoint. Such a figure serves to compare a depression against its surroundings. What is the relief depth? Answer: 0.03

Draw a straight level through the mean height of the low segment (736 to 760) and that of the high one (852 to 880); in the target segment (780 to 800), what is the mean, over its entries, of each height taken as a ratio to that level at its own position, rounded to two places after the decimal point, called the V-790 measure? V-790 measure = 1.01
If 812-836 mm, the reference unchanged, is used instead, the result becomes 1.01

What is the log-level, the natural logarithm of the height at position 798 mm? 3.50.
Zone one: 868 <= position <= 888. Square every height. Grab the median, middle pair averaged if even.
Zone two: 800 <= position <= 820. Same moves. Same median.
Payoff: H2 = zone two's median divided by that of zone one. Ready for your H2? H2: 0.94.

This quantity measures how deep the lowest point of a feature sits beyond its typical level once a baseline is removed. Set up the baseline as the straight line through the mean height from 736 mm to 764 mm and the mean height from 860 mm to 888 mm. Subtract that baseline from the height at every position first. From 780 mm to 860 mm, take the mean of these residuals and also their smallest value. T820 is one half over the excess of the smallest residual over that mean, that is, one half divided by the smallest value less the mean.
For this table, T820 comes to -0.152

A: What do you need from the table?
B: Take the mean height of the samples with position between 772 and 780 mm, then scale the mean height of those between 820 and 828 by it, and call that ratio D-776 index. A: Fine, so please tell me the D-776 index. 1.09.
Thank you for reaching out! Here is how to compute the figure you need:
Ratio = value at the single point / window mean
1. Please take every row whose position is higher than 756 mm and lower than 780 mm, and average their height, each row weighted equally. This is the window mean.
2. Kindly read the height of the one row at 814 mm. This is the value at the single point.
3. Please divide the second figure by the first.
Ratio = 1.02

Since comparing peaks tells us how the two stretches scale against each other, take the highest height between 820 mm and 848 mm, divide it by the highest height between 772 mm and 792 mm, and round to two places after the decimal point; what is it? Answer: 0.97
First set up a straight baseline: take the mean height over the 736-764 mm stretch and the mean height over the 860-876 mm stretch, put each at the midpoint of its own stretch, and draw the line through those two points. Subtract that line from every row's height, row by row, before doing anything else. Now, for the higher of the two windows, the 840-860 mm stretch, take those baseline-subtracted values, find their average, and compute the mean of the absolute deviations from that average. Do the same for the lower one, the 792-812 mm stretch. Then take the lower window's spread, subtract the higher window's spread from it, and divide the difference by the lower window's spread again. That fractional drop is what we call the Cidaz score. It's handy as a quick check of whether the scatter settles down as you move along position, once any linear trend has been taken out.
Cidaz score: -0.2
